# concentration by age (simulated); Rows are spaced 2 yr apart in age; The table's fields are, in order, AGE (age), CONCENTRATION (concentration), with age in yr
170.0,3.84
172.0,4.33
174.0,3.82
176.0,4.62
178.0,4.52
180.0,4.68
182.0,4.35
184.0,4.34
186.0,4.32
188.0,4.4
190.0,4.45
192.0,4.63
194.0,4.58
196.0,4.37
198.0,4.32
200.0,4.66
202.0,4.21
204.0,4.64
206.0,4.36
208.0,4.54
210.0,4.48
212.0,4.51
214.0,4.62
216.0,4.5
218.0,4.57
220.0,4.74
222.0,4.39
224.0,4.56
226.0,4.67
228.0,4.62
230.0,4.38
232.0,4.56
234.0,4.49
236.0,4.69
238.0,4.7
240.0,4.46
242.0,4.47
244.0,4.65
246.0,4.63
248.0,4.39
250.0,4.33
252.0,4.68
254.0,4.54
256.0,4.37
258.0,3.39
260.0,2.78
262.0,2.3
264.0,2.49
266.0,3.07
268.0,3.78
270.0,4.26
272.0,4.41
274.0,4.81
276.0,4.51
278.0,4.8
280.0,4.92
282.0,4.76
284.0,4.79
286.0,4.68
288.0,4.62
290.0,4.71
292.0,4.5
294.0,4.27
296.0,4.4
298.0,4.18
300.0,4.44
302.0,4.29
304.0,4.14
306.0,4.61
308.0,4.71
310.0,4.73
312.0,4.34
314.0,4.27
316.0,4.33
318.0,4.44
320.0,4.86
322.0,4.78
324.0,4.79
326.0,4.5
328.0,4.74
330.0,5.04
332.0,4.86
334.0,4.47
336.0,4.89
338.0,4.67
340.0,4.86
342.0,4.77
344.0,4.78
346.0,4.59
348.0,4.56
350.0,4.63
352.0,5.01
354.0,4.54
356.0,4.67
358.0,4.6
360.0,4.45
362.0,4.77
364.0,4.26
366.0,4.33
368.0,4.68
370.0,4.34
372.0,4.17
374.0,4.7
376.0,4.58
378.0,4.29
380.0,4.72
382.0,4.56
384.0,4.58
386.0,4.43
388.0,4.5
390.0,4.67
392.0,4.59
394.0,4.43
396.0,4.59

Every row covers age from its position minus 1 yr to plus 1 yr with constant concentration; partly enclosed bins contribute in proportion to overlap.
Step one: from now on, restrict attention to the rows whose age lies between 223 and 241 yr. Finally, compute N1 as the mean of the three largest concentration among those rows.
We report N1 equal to 4.69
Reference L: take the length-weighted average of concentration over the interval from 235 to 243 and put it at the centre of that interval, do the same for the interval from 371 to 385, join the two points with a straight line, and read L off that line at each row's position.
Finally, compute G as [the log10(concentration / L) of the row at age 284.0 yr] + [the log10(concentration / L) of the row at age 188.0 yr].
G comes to 0.002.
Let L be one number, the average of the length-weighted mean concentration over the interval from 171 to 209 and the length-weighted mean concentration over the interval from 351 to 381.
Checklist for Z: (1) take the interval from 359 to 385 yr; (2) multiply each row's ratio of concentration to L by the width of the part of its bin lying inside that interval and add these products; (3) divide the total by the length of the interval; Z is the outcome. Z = 1.00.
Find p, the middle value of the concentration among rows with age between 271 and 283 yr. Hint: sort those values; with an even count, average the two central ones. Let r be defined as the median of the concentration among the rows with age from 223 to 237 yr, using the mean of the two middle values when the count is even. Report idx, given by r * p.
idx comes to 21.8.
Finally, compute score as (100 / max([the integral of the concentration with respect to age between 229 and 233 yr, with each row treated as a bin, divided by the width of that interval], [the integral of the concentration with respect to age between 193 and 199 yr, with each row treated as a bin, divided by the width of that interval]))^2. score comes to 500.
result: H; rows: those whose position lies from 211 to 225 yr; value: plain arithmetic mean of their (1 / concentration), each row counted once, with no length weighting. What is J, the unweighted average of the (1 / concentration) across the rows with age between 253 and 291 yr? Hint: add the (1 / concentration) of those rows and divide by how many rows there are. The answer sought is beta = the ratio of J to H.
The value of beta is 1.2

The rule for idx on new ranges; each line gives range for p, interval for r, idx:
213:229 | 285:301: 20.5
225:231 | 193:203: 20.2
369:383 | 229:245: 20.6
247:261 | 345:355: 20.1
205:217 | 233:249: 20.5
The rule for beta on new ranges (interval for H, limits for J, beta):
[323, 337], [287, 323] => 1.1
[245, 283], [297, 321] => 0.9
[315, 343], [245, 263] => 1.3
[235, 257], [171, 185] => 1.0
